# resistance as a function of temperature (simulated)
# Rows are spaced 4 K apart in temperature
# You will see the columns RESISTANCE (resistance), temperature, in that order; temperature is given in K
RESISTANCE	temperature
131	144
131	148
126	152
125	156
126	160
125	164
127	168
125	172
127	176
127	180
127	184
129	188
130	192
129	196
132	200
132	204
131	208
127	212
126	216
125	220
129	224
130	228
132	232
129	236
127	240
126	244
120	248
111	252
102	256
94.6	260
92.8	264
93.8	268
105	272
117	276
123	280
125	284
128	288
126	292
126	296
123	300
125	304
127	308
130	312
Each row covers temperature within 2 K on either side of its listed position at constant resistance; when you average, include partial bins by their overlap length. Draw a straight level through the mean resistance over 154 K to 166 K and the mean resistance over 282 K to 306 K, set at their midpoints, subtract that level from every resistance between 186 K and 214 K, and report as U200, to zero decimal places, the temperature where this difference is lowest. 212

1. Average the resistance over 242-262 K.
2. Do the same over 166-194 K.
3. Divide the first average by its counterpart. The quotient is 0.87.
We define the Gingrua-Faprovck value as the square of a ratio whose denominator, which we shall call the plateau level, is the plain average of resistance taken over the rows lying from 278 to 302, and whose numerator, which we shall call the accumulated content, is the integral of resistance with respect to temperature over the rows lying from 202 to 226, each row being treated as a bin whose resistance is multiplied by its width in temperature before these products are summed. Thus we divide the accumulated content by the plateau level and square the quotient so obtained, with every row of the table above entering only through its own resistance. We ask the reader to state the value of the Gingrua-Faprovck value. 606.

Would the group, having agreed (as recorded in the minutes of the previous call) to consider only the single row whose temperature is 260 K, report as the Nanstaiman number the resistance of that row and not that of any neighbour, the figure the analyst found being 94.6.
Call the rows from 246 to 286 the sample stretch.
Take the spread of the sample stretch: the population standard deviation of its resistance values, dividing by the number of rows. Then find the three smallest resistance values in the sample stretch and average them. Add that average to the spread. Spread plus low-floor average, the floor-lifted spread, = 105.6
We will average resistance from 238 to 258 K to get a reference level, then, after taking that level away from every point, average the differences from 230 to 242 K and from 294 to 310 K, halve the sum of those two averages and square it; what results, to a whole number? 102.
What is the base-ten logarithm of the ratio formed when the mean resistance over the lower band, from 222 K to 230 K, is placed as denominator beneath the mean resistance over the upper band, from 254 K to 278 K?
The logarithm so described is -0.11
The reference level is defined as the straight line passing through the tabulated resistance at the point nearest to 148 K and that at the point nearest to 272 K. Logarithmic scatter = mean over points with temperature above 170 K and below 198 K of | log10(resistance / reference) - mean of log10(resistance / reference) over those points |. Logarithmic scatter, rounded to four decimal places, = 0.0098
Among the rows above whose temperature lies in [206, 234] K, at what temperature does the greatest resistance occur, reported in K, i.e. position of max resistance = 232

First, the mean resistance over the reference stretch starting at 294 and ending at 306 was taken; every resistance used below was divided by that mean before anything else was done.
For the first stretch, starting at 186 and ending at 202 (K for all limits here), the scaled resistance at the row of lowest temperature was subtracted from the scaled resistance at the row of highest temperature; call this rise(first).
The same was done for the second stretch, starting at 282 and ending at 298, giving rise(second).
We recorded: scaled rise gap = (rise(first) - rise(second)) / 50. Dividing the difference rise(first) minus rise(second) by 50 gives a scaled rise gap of 0.0003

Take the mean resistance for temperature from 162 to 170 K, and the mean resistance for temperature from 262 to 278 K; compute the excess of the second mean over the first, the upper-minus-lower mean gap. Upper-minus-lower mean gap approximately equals -24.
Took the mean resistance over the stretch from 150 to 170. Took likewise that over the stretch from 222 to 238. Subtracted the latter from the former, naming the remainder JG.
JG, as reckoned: -4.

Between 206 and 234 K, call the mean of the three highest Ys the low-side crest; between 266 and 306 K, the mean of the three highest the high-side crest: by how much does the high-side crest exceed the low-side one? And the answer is -4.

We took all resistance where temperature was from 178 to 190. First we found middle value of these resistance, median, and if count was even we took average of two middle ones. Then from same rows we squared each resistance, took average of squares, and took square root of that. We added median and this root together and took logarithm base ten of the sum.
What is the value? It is 2.41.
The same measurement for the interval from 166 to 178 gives 2.40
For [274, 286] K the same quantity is 2.39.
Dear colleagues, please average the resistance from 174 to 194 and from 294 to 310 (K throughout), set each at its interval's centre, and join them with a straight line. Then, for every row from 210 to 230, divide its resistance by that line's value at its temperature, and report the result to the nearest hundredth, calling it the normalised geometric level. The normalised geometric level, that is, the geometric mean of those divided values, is 1.00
